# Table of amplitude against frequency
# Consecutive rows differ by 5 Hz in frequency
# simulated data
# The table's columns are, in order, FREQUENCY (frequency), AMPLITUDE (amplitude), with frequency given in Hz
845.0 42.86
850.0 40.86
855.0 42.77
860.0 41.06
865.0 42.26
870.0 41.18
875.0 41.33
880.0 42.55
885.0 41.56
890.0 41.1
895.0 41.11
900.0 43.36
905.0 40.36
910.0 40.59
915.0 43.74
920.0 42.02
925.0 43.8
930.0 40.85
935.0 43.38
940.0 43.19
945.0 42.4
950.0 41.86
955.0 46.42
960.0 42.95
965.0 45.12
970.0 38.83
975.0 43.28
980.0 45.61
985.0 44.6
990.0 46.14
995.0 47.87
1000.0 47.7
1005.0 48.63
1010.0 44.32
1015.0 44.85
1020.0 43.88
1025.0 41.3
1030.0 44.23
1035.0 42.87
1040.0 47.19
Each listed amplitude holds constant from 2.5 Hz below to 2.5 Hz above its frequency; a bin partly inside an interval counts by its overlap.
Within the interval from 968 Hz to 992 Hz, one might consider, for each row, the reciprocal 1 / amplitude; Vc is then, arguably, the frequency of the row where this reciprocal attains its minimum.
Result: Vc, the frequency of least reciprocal 990.0 Hz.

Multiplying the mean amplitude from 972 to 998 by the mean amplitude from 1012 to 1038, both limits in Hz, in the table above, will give 1976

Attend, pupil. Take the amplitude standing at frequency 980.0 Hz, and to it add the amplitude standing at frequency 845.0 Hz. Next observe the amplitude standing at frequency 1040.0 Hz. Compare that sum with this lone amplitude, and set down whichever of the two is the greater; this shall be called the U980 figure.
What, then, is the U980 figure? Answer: 88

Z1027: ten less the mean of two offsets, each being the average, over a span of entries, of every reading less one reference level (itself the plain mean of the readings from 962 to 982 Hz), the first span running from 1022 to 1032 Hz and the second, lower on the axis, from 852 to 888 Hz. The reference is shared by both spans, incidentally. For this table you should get 10.9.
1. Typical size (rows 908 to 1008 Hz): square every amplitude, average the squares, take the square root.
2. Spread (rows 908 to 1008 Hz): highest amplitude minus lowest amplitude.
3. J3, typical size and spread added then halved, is 26.9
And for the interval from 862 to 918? 22.6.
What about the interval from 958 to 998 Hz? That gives 26.7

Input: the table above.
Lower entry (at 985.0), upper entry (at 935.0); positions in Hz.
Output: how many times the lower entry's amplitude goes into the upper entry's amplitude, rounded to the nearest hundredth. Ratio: 0.97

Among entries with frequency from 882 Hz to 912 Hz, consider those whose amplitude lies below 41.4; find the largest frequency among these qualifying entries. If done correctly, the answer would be 910.0 Hz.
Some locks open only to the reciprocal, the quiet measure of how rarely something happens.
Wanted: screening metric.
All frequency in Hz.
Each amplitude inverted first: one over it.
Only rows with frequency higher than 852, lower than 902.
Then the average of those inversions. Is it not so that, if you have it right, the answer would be 0.0239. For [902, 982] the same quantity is 0.0234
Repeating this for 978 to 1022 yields 0.0218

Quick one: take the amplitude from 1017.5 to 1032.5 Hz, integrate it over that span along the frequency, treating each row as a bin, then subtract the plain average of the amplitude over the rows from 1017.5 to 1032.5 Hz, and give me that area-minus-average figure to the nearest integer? 604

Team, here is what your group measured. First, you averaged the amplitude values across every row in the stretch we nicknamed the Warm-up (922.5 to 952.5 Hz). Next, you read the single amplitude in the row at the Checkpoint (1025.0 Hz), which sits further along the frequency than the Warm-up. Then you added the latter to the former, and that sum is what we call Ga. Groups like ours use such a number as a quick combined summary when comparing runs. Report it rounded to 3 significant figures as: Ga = 83.9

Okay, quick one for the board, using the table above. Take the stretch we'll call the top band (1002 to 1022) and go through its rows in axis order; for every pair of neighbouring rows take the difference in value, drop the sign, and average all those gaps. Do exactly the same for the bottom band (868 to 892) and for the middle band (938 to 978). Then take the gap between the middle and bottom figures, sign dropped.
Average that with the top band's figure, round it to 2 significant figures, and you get 2.2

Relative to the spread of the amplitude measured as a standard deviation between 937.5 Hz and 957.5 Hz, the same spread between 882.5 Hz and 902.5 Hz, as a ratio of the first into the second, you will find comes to 0.53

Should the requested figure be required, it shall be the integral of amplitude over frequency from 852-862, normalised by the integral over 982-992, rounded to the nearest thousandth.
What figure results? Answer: 0.924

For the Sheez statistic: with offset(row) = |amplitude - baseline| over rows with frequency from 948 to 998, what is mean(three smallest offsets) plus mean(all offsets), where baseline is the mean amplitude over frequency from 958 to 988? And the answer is 2.8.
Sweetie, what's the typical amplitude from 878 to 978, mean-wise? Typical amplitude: 42.4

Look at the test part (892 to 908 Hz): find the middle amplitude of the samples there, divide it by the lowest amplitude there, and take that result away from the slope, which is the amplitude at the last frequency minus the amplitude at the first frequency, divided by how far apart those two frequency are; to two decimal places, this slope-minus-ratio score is -1.09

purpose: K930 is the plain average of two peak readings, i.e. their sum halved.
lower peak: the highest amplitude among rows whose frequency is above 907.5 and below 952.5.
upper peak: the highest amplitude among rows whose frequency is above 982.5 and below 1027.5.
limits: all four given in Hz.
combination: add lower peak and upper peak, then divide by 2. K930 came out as 46.2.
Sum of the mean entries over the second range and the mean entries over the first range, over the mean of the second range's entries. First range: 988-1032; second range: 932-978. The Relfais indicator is 2.06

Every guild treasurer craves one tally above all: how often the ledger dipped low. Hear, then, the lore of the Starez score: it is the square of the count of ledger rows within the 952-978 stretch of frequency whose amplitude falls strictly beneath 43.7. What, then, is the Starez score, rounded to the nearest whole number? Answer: 9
